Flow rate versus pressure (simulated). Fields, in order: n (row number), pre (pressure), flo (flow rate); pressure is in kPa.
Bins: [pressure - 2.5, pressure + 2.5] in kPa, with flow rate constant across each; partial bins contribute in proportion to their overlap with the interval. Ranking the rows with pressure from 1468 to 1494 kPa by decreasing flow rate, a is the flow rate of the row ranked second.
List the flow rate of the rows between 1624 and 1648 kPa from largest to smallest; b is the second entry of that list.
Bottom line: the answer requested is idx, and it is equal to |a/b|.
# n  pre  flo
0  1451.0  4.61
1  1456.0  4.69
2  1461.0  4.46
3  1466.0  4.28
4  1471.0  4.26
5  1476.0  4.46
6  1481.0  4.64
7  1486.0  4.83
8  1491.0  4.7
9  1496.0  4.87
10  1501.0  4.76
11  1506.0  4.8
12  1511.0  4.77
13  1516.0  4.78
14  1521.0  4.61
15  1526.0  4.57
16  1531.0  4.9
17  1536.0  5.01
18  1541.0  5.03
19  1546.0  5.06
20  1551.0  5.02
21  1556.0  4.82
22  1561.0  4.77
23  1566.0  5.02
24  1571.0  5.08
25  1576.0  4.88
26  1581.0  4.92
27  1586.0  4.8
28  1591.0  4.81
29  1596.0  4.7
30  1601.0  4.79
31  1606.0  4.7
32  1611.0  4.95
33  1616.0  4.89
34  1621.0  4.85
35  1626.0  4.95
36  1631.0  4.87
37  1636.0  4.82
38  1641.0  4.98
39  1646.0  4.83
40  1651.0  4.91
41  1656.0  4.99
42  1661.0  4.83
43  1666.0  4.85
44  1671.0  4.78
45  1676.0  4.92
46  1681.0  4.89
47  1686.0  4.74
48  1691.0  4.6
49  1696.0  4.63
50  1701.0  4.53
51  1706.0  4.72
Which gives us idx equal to 0.95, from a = 4.7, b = 4.95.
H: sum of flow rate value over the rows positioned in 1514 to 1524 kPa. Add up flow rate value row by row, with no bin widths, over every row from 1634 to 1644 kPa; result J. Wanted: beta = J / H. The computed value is 1.04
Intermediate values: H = 9.39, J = 9.80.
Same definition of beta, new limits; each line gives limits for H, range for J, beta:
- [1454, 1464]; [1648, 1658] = 1.08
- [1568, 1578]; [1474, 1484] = 0.91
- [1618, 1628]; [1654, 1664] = 1.00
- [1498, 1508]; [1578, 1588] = 1.02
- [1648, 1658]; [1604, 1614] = 0.97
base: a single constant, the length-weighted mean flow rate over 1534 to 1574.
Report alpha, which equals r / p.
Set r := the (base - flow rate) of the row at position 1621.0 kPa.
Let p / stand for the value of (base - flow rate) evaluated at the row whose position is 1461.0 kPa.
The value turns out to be 0.2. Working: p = 0.51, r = 0.12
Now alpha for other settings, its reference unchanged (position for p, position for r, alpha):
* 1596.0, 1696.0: 1.3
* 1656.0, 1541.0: 3.6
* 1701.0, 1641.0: 0.0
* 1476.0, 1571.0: -0.2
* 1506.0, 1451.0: 2.1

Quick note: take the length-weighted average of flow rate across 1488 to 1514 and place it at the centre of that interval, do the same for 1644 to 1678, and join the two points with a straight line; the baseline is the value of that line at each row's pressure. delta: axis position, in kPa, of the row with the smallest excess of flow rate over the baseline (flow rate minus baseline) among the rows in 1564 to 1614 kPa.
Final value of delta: 1606.0 kPa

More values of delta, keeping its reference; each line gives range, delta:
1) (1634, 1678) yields 1671.0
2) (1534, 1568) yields 1561.0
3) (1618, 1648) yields 1636.0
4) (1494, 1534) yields 1526.0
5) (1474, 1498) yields 1476.0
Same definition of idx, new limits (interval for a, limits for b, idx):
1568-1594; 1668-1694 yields 1.01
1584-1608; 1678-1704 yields 1.01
